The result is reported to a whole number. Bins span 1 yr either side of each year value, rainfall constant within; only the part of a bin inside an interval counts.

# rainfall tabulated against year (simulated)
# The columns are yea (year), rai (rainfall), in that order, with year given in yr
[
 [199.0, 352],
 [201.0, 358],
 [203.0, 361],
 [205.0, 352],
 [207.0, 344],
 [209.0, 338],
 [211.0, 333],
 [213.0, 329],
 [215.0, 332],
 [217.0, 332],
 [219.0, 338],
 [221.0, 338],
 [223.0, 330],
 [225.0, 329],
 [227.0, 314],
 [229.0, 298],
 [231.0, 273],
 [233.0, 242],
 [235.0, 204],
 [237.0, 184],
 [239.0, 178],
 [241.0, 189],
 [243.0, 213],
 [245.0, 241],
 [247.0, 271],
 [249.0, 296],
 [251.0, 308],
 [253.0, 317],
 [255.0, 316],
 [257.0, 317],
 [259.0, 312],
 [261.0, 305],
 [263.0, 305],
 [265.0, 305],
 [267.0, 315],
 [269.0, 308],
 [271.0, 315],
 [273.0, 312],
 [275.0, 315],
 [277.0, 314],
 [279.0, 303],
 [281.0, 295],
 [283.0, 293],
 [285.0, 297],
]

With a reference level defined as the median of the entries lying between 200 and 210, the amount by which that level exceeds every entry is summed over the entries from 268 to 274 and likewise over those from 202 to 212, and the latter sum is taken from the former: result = 89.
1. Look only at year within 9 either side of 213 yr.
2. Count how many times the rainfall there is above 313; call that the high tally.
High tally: 9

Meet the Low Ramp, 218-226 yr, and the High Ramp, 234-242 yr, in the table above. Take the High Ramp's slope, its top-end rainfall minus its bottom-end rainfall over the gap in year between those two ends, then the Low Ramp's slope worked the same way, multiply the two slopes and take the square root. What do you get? 1.9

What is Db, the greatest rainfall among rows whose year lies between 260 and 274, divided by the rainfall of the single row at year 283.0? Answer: 1.075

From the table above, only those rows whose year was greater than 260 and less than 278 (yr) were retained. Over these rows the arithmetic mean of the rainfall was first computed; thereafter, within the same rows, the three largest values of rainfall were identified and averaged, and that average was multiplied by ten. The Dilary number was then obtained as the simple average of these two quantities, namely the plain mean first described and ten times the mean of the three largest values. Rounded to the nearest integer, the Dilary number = 1730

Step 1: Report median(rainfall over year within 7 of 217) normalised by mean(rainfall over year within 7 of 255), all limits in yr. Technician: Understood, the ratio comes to 1.07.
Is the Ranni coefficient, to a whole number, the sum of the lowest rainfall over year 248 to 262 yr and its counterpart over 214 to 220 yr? 628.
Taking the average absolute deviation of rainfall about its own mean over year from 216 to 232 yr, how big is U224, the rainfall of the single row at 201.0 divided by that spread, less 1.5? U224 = 18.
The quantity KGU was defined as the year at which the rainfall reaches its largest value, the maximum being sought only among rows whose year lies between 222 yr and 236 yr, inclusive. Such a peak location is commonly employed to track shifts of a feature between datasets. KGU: 223.0 yr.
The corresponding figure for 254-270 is 257.0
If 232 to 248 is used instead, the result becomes 247.0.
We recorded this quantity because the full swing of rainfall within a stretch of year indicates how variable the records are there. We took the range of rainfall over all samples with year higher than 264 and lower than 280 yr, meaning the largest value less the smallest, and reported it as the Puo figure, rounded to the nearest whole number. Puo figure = 12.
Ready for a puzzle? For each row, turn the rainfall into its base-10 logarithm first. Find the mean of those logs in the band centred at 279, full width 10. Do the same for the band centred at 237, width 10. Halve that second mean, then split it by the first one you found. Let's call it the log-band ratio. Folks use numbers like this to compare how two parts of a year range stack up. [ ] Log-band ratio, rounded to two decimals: 0.46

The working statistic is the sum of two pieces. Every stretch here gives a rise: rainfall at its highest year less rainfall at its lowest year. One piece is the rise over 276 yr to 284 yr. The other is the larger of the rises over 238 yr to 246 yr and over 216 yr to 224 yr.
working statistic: 42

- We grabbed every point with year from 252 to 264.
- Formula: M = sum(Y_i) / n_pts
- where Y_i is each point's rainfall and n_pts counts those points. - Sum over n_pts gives 312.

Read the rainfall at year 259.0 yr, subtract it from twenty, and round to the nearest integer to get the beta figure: -292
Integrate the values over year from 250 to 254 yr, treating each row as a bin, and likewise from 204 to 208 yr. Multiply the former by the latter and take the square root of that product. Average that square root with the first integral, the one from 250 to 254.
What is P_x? 1285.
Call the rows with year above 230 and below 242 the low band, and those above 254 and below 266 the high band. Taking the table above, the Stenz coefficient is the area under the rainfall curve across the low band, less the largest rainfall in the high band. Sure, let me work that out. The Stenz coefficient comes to 2223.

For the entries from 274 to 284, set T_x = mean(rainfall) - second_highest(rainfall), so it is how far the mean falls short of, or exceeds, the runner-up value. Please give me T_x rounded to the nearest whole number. -10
